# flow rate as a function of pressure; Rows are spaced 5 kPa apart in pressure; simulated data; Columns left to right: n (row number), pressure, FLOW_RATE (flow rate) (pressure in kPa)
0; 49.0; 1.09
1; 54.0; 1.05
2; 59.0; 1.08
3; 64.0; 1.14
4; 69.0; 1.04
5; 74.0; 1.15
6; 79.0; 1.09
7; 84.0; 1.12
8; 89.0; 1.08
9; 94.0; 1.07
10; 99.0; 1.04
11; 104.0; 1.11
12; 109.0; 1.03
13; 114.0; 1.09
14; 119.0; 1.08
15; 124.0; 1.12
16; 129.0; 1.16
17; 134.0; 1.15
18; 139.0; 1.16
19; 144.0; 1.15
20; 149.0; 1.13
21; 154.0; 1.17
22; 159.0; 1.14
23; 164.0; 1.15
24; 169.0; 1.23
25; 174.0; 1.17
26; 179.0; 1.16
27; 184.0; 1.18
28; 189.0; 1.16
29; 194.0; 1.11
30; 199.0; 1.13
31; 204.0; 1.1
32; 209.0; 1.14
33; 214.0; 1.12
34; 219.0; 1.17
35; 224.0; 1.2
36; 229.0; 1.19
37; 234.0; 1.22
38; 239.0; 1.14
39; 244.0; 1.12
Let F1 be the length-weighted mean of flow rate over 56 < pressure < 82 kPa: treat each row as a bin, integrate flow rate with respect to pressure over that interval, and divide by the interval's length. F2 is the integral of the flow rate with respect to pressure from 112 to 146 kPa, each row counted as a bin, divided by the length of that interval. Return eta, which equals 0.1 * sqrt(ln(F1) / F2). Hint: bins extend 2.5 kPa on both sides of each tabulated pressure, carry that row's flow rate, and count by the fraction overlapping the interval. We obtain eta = 0.0290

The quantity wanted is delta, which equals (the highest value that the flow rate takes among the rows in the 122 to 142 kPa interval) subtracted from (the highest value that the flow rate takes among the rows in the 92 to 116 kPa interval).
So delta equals -0.050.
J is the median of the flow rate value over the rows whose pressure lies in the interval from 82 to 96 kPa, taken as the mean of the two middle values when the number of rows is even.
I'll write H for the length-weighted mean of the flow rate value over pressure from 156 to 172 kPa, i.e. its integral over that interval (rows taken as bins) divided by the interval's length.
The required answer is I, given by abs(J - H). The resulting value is 0.093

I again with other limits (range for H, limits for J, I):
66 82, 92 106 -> 0.026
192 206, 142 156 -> 0.036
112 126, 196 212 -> 0.034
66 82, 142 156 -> 0.054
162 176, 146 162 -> 0.045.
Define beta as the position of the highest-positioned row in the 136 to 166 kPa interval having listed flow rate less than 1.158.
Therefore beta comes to 164.0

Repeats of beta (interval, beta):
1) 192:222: 214.0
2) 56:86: 84.0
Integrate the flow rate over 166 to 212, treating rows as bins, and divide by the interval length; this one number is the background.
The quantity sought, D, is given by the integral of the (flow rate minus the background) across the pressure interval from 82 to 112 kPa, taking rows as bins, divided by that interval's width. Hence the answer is -0.078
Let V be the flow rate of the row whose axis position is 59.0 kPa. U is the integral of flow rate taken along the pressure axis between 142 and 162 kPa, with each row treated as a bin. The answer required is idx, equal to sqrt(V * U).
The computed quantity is 5.0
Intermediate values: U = 23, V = 1.08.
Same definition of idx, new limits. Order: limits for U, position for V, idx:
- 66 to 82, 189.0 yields 4.5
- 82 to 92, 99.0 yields 3.4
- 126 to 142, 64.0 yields 4.6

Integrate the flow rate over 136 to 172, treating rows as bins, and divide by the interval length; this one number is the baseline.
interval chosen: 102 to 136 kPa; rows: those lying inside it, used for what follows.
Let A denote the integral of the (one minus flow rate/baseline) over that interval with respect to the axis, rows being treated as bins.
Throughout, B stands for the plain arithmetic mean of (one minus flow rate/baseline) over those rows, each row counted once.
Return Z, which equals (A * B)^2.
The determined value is 0.0063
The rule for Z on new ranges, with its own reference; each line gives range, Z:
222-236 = 0.0003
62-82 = 0.0023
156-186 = 0.0000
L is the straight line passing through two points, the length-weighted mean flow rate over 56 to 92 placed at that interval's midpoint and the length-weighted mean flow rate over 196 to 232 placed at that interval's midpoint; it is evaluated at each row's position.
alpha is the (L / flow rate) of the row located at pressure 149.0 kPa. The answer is 1.00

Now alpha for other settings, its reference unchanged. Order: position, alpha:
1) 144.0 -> 0.98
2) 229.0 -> 0.97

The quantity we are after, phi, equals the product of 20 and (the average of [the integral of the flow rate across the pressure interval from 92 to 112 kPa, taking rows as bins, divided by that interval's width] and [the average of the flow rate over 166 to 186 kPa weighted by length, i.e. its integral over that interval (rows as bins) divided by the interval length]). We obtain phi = 22.5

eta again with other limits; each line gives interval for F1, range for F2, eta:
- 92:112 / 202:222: 0.0232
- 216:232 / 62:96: 0.0394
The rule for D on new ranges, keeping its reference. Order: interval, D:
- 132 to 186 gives 0.010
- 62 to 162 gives -0.042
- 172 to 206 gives -0.008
